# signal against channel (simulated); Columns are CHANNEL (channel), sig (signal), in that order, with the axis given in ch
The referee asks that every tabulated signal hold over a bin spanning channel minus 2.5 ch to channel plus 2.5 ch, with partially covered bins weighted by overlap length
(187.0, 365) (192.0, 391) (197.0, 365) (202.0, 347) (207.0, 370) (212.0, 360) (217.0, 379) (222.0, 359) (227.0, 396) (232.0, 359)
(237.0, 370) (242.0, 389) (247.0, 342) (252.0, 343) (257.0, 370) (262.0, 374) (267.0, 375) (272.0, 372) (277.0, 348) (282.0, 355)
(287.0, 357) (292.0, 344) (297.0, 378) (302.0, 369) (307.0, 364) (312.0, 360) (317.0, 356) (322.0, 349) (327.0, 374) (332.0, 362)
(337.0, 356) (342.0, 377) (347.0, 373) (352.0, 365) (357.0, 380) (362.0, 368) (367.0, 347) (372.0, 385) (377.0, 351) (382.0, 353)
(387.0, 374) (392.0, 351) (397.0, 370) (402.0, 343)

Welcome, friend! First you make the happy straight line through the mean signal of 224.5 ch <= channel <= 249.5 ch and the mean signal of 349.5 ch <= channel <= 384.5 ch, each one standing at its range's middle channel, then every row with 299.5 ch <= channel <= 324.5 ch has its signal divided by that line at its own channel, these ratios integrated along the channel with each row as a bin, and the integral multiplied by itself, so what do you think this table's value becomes 600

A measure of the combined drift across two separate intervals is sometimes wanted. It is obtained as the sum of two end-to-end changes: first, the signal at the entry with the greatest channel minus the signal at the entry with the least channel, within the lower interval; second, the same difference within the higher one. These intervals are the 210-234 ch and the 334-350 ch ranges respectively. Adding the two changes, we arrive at 16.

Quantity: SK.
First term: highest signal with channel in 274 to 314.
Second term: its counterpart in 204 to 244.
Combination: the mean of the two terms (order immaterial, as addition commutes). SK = 387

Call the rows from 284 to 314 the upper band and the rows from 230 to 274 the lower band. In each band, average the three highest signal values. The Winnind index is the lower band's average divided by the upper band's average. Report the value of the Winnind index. 1.02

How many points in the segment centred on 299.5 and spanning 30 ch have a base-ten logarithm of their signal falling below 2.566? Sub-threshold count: 4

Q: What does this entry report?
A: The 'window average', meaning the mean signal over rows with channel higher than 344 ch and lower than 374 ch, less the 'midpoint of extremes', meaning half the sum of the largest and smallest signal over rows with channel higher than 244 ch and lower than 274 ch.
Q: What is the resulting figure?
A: 11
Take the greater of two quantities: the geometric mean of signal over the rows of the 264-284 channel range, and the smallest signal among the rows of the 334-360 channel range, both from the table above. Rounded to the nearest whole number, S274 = 362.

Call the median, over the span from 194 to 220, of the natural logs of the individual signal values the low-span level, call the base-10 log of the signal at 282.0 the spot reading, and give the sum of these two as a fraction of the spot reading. 3.31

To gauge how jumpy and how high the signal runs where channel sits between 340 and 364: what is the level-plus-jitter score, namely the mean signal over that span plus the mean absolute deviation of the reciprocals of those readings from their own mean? 373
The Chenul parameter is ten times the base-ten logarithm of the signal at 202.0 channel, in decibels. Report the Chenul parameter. 25.4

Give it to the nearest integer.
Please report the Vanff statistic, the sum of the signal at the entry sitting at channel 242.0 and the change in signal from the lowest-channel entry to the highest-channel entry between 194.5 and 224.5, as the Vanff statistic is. 383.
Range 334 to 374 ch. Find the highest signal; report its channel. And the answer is 372.0 ch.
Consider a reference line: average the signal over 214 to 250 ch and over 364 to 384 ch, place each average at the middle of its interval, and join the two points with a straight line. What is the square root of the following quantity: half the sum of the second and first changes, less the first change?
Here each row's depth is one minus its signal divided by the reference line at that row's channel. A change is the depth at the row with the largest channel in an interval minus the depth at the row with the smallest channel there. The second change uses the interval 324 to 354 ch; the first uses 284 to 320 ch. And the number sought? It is 0.11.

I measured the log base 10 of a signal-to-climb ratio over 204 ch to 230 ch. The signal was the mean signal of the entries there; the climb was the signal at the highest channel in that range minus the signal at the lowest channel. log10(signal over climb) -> 1.16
